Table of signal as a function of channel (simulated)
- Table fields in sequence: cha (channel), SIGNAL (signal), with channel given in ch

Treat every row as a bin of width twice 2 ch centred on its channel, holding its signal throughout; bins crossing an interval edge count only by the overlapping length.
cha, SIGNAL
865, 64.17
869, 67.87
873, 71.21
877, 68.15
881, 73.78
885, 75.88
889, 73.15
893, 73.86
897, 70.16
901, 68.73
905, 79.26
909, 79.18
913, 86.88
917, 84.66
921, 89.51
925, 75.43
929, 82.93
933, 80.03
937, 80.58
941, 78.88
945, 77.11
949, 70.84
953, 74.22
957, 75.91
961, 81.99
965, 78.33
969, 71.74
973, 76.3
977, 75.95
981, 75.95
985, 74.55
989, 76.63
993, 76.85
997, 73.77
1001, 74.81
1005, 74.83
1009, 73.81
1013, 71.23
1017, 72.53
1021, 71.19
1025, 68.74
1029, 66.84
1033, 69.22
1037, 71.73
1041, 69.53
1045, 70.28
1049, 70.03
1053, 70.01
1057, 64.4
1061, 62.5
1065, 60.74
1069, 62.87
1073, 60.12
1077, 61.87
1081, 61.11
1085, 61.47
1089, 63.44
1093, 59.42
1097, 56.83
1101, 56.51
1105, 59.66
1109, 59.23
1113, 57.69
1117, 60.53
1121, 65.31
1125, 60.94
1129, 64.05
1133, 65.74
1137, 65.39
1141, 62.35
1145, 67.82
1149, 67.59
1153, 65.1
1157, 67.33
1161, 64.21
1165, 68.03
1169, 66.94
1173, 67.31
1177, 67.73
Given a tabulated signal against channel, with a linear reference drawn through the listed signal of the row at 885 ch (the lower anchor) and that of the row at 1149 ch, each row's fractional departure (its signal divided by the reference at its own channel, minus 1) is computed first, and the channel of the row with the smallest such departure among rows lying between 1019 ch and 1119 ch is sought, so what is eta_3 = 1101 ch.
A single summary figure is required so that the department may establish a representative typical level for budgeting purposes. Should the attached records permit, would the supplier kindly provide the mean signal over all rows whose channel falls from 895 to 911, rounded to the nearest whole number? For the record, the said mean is 74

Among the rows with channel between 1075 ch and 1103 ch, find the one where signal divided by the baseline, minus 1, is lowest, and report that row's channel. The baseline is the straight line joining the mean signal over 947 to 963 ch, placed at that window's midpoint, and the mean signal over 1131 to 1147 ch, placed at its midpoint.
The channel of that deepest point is 1101 ch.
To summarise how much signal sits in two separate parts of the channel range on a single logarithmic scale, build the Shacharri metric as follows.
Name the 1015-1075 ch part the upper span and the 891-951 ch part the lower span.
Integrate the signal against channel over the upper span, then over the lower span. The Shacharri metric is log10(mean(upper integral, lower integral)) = 3.641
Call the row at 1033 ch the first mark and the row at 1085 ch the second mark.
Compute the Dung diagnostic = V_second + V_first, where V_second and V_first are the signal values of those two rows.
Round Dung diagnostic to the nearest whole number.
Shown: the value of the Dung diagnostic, 131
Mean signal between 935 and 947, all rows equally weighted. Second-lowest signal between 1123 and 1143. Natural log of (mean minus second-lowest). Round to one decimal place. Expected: 2.8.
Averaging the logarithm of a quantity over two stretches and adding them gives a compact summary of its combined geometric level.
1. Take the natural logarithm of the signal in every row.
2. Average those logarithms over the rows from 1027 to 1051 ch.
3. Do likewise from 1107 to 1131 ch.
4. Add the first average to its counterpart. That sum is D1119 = 8.36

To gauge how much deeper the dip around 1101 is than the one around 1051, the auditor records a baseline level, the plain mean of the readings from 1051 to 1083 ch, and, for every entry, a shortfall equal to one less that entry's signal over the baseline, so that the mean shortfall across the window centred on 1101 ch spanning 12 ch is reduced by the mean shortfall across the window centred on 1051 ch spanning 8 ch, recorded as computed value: 0.196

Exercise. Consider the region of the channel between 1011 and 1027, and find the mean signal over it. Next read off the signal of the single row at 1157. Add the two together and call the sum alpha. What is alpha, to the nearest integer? 138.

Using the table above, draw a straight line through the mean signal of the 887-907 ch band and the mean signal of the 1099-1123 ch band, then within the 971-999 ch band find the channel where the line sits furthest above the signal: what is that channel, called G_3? 997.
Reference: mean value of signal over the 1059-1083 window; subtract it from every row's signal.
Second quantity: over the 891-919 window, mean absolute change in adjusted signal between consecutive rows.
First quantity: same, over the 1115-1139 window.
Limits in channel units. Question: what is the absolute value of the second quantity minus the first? 1.4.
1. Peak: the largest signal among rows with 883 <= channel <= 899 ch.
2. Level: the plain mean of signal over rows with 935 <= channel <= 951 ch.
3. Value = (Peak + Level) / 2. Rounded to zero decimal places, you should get 76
